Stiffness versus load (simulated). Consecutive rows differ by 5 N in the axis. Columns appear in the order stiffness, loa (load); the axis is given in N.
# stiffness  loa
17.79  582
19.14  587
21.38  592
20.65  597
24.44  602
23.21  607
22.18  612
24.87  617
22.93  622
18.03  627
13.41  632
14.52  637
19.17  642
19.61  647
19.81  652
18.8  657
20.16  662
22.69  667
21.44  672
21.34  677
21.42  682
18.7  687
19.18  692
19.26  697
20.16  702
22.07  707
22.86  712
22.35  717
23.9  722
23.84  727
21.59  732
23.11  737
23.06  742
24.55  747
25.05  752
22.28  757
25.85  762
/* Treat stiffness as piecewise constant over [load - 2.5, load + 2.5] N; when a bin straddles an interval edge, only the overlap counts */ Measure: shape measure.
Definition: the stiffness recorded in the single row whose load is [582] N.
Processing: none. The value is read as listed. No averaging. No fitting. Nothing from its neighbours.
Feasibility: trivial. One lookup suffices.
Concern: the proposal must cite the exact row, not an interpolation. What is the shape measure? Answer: 17.79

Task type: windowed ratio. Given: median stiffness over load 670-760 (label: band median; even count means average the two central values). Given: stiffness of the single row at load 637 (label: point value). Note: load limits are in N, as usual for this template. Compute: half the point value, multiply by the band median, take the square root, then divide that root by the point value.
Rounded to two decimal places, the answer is 0.87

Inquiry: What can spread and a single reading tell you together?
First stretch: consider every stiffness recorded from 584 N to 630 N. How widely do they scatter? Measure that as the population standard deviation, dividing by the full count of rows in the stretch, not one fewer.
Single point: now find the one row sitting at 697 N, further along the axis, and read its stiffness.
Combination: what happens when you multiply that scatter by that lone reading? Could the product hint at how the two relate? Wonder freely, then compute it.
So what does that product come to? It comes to 42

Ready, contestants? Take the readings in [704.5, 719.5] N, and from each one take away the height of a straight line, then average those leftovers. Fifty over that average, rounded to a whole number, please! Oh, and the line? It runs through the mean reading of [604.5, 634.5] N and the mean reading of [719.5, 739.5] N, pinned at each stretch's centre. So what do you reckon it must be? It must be -161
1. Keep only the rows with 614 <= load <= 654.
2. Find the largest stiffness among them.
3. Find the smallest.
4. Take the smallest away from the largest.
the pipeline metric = 11.5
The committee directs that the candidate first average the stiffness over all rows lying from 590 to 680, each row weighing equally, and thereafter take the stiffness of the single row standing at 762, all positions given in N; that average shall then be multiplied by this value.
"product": 529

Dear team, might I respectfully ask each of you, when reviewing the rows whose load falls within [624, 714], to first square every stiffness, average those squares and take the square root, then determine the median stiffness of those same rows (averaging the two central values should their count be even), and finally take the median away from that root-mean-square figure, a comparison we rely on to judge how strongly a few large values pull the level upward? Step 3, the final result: 0.0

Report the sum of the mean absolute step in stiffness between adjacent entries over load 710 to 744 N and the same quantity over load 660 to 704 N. 2.0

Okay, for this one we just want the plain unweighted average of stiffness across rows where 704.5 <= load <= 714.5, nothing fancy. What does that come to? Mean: 22.5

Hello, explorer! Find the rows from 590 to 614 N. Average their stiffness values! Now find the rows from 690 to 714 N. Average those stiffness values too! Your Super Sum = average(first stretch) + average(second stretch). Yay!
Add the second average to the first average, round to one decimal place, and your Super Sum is 43.1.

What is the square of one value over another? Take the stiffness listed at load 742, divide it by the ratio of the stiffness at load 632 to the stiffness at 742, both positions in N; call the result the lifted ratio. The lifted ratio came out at 40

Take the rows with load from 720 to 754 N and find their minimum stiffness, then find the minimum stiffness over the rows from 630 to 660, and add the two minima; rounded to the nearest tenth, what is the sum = 35.0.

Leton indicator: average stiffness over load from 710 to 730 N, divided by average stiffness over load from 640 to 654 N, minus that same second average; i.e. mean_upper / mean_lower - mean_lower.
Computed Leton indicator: -18.3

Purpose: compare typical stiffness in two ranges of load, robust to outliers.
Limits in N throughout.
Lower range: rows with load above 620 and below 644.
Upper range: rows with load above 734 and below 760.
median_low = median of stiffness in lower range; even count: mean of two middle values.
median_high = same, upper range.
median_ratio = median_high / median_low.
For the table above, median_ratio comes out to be 1.28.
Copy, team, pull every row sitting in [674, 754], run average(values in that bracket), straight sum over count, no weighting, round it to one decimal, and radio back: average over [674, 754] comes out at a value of 22.0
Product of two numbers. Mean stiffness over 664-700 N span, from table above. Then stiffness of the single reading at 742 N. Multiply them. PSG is 474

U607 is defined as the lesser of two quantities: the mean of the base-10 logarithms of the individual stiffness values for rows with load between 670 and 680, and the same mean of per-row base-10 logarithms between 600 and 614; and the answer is 1.330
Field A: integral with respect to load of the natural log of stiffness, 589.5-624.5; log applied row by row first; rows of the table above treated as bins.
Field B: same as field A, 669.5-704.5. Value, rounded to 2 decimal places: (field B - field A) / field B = -0.04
